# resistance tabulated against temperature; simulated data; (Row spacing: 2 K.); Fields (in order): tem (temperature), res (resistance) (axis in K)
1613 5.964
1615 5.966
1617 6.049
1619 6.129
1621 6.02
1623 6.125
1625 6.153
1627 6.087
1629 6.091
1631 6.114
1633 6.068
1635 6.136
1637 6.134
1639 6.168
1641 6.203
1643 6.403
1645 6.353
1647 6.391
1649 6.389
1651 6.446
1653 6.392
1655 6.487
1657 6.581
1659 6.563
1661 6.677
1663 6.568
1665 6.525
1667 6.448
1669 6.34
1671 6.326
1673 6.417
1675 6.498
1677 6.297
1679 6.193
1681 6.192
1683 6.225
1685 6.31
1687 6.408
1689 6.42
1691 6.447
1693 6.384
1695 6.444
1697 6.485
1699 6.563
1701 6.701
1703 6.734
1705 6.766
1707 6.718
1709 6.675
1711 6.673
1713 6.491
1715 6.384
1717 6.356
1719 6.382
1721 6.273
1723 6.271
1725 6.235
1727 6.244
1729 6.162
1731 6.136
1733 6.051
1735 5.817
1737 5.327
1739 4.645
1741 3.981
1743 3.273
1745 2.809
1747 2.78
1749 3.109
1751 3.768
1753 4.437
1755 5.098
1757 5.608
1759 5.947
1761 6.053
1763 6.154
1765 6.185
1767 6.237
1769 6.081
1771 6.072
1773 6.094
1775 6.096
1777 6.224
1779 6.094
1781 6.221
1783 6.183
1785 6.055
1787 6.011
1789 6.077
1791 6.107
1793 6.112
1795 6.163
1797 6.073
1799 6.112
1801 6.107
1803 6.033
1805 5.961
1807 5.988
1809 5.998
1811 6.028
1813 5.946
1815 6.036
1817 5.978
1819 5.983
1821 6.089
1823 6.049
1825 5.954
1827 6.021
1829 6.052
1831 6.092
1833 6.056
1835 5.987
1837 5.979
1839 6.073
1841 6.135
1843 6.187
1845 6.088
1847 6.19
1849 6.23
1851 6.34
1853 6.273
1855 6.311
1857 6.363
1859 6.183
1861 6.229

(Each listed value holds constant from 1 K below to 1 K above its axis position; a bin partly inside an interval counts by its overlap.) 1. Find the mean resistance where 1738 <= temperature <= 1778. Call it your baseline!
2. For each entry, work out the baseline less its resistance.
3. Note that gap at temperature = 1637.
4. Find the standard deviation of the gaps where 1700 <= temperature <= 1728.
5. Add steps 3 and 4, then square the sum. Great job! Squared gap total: 0.8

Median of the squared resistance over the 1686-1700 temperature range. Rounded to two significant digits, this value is 42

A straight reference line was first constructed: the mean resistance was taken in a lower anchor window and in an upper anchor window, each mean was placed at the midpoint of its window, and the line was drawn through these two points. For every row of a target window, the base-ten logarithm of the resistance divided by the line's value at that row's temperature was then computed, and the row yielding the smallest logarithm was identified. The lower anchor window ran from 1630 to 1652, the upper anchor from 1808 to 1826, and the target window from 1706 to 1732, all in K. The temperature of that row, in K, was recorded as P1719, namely 1731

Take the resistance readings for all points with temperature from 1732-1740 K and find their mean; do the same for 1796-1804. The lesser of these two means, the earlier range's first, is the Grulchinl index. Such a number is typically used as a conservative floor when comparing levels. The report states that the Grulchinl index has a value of 5.46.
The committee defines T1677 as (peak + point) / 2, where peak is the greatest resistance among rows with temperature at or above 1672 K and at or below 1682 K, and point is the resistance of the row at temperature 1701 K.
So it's 6.60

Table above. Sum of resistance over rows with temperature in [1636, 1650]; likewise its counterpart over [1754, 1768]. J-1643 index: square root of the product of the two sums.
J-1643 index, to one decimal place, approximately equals 42.6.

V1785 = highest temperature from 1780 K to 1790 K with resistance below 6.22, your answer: 1789 K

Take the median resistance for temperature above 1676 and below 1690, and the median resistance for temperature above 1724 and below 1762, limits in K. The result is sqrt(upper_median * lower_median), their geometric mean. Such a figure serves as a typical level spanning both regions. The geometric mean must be 5.79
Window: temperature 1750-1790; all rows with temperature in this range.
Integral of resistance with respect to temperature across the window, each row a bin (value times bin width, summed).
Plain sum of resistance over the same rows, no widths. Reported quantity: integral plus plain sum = 350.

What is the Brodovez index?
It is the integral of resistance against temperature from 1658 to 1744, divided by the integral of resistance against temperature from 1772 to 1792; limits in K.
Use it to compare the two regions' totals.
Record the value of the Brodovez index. 4.37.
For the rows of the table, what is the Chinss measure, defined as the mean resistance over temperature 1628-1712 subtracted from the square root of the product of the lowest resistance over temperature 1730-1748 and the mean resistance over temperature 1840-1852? -2.3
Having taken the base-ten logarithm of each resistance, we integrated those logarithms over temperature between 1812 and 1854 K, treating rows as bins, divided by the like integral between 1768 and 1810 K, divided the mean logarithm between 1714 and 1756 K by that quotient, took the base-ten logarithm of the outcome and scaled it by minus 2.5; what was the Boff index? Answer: 0.398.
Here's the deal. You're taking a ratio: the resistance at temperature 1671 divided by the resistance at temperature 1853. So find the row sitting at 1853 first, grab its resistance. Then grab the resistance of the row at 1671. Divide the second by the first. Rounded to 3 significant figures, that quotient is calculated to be 1.01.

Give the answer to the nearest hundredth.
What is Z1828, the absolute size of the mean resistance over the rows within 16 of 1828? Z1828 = 6.04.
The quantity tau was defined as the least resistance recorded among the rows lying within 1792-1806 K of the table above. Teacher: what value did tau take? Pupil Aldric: 5.961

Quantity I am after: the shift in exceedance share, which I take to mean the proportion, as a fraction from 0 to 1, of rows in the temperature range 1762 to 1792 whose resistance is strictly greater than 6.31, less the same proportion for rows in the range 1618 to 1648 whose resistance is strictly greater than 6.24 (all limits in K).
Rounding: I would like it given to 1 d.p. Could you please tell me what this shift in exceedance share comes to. -0.2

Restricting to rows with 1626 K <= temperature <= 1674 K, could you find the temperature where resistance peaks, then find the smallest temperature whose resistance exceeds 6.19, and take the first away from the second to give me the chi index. -20 K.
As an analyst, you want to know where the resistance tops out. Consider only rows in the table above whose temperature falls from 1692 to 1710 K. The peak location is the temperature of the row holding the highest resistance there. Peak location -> 1705 K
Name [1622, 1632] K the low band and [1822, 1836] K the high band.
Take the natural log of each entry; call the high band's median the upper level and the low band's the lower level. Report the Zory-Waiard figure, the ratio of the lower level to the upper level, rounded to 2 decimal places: 1.01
